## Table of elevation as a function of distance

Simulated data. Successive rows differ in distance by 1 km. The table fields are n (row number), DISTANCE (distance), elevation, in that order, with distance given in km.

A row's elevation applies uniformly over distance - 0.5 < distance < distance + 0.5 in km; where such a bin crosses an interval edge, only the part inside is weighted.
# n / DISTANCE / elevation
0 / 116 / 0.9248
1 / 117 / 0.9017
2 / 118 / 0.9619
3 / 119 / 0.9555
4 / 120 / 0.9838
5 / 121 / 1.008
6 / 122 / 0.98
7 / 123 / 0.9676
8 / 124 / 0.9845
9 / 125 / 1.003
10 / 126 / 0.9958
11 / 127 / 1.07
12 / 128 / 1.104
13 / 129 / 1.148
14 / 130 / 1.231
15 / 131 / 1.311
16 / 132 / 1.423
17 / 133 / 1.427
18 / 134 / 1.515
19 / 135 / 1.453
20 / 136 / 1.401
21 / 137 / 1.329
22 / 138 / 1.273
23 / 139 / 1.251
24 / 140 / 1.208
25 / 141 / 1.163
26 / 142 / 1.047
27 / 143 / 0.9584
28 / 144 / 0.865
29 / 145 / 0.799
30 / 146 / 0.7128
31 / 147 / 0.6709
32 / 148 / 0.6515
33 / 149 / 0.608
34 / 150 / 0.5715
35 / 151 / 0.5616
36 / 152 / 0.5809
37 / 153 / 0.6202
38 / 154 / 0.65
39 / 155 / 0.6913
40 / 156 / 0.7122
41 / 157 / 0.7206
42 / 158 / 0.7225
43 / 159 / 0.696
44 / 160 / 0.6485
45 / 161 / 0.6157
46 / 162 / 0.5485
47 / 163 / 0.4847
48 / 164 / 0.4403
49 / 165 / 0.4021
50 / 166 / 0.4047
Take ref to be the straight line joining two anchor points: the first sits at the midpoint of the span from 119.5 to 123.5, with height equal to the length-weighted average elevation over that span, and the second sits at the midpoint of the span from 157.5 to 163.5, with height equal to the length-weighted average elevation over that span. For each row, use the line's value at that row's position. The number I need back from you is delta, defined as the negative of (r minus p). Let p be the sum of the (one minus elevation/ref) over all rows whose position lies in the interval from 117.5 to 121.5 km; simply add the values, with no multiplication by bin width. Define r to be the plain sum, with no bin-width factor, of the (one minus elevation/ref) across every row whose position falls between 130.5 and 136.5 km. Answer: 3.9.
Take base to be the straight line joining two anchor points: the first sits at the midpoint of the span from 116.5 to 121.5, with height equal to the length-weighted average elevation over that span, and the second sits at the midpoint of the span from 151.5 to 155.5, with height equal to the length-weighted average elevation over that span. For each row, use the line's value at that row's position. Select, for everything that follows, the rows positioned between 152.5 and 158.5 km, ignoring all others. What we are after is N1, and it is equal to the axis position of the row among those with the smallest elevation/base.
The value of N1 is 153 km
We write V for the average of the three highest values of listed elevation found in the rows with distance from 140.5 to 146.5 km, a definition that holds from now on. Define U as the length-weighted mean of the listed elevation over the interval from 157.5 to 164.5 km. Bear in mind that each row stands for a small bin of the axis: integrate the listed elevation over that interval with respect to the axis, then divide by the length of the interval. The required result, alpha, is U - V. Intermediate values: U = 0.6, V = 1.1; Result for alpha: -0.46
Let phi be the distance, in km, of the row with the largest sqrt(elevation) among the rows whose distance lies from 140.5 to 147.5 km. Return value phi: 141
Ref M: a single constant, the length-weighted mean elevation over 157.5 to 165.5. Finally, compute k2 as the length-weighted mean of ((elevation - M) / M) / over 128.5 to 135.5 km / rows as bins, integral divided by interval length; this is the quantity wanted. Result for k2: 1.4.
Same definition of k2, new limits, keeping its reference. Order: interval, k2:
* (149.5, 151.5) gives 0.0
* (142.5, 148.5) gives 0.4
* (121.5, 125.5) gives 0.7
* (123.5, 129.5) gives 0.8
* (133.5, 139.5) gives 1.4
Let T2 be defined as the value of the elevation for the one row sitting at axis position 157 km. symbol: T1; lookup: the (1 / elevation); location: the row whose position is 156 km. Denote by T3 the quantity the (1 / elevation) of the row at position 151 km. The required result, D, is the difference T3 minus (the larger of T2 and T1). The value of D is 0.4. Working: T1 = 1.4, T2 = 0.7206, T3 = 1.8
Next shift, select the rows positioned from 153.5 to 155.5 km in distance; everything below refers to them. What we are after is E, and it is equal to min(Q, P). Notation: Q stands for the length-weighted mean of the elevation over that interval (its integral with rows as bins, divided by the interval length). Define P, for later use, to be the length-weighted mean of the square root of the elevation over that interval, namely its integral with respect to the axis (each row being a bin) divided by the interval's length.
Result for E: 0.7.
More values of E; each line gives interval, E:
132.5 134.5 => 1.2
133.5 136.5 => 1.2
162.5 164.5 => 0.5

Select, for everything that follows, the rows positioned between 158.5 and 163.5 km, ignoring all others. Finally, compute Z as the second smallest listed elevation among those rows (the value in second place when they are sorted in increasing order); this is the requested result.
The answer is 0.5485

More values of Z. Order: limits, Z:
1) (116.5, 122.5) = 0.9555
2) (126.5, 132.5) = 1.104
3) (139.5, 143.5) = 1.047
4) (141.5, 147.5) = 0.7128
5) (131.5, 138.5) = 1.329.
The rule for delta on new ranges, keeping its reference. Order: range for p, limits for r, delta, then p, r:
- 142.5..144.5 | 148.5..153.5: -1.2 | -0.3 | 0.8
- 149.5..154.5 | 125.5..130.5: 1.7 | 0.7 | -1.0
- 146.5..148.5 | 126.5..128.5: 0.6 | 0.2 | -0.3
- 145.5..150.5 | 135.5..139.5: 2.9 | 0.6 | -2.3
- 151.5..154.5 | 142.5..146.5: 0.6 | 0.3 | -0.3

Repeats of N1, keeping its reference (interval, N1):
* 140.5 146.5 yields 146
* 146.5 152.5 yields 151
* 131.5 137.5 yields 137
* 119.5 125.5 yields 120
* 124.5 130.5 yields 125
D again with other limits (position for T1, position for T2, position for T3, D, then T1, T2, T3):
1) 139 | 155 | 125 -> 0.2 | 0.8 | 0.6913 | 1.0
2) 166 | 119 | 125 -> -1.5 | 2.5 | 0.9555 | 1.0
